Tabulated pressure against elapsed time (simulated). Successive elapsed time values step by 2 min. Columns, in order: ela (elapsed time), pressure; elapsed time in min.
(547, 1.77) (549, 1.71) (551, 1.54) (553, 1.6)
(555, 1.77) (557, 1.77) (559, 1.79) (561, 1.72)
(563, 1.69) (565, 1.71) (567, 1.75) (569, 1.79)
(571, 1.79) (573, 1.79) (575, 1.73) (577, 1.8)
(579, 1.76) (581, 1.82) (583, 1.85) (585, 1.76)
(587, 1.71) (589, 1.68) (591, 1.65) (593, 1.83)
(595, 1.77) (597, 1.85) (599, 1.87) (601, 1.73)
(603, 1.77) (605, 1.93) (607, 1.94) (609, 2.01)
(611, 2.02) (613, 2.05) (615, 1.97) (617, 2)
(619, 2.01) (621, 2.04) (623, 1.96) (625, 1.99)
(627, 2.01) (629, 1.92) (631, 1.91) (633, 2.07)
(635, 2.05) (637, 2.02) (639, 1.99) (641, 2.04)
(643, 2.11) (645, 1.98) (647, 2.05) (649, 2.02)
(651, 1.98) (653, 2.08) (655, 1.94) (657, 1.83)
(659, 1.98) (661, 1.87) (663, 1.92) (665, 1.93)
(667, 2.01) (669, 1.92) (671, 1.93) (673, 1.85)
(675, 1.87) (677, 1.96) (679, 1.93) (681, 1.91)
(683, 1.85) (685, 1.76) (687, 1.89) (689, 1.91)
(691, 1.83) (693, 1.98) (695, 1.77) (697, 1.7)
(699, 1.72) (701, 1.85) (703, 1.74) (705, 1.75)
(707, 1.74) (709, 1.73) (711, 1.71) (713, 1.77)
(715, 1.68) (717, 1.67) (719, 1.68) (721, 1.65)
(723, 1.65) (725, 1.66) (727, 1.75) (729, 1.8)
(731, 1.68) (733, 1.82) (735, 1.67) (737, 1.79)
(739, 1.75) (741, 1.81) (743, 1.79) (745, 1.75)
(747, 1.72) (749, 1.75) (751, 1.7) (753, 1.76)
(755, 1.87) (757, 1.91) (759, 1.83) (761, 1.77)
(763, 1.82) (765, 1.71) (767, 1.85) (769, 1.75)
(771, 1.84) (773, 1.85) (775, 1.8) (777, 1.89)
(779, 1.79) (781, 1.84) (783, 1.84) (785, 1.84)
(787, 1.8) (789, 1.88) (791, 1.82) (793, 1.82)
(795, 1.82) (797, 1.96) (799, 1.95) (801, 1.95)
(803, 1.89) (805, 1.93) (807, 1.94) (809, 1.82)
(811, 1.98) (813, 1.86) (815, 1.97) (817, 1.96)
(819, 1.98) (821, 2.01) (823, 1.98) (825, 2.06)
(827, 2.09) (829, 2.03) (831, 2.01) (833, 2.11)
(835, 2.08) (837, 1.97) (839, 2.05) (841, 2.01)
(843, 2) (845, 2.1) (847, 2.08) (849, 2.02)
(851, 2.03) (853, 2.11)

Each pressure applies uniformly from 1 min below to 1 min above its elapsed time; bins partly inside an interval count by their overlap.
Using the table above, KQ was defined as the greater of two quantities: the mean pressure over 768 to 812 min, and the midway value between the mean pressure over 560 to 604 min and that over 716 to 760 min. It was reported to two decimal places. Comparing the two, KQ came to 1.86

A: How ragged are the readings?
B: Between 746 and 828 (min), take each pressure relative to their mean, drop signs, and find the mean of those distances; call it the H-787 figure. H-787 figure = 0.077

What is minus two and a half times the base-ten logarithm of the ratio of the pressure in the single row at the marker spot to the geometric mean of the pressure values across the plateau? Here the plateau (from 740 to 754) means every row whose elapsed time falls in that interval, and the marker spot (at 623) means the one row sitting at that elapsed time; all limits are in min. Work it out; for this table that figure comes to -0.12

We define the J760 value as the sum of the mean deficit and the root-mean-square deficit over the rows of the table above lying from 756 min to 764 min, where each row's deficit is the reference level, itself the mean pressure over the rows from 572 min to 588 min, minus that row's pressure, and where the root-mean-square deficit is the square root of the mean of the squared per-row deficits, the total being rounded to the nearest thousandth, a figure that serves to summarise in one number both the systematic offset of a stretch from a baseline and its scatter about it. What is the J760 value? 0.019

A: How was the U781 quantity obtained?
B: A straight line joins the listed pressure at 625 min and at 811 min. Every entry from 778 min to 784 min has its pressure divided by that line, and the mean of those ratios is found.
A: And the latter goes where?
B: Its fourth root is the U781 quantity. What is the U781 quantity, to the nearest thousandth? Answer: 0.979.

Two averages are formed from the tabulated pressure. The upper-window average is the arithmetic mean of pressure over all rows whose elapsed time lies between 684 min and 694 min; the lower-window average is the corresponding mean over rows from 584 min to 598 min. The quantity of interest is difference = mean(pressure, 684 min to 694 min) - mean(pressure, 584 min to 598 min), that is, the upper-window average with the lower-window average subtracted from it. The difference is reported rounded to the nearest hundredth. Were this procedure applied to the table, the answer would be 0.12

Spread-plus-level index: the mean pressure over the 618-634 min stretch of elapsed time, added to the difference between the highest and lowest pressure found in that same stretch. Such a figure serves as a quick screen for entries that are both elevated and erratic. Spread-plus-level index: 2.15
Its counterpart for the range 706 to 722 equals 1.82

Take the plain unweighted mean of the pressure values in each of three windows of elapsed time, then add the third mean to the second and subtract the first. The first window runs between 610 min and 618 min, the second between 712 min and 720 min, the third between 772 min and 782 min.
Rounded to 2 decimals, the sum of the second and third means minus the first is 1.52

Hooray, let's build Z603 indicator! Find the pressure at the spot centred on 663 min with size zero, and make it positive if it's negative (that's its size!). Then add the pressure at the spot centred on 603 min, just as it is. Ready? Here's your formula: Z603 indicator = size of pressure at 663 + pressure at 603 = 3.69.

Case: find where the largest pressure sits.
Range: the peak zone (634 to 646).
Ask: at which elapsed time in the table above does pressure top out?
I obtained 643 min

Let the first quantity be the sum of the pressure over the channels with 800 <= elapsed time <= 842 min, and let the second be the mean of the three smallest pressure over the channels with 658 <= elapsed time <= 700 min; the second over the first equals 0.041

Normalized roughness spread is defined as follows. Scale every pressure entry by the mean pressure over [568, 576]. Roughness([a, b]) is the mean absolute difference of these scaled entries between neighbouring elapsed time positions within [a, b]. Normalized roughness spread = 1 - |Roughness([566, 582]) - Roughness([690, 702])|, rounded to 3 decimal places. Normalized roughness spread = 0.956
